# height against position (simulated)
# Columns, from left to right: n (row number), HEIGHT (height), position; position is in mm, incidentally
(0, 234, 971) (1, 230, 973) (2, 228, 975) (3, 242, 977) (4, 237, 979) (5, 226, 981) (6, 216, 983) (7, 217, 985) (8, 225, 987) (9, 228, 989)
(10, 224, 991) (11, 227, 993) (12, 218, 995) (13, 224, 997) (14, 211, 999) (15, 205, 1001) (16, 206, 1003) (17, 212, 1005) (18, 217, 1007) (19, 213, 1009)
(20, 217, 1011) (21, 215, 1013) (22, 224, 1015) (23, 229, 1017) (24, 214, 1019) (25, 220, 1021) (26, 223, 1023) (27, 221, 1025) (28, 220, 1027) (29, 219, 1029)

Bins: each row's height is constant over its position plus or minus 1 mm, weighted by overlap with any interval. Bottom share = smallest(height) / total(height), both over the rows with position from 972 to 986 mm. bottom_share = 0.135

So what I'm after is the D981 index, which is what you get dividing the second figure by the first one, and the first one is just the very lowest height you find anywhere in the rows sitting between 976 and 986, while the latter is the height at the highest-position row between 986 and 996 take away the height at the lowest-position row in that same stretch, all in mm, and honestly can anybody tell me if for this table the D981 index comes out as -0.03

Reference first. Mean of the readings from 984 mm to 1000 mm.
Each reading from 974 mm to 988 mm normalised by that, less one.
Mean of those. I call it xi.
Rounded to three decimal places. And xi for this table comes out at 0.025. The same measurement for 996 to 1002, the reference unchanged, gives -0.038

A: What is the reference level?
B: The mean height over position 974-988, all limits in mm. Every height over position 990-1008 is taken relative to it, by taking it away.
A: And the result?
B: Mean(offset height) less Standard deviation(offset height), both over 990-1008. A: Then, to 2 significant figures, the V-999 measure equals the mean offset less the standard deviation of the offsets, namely -19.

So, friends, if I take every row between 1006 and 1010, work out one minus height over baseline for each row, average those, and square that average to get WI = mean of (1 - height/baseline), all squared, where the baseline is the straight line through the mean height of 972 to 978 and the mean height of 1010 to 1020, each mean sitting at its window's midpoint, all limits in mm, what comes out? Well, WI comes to 0.0010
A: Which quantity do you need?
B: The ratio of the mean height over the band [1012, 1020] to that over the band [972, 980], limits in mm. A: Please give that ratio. 0.94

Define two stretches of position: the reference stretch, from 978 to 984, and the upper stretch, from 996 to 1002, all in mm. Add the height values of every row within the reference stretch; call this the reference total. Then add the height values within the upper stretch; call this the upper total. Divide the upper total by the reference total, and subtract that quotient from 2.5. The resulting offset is 1.557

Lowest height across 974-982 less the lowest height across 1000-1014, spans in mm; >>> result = 21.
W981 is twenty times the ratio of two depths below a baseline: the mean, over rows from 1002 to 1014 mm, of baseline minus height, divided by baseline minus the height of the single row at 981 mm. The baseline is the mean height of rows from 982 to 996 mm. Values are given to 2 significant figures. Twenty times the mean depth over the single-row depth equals -46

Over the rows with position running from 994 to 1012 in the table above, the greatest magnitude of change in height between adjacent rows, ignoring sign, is 13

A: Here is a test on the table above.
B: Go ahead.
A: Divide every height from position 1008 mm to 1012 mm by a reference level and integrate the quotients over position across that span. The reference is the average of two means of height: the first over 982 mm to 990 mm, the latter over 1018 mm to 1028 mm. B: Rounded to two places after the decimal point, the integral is 3.90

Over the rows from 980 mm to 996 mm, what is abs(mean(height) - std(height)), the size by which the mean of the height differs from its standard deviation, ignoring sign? 218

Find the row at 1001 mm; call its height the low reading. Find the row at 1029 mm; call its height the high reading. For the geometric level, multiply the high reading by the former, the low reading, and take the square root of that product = 212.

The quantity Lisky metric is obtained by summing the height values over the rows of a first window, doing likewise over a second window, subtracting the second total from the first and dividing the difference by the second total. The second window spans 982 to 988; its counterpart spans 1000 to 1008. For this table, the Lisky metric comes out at 0.28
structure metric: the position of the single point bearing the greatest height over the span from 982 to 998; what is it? 989 mm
